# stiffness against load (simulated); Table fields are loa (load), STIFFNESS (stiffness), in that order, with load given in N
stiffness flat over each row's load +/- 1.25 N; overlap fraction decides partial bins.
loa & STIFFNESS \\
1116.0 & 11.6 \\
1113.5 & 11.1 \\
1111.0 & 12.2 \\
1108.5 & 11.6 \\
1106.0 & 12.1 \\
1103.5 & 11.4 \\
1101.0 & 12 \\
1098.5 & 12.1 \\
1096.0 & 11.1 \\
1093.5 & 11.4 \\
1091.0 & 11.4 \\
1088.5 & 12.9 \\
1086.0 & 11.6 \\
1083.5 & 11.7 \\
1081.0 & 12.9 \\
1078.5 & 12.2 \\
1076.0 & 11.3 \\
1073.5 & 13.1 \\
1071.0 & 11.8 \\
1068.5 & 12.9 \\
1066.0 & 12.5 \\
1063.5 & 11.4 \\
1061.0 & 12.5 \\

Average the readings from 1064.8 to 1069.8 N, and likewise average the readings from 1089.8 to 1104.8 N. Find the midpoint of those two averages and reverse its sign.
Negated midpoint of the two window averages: -12.1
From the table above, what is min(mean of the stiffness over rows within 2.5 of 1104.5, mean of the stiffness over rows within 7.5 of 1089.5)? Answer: 11.7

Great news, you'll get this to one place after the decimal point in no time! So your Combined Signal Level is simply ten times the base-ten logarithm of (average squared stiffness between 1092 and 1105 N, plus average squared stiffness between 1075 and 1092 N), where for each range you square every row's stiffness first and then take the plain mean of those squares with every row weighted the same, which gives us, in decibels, 24.5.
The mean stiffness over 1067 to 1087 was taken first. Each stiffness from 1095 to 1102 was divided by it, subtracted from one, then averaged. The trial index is 0.037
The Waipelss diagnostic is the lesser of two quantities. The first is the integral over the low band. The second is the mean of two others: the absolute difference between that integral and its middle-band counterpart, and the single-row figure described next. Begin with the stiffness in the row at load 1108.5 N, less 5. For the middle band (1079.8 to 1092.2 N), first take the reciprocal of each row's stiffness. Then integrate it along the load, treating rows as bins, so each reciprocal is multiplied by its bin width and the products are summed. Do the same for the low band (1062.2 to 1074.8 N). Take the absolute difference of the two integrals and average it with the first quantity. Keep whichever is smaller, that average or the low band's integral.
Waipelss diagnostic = 1.02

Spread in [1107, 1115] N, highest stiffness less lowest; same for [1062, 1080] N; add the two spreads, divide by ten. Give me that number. 0.29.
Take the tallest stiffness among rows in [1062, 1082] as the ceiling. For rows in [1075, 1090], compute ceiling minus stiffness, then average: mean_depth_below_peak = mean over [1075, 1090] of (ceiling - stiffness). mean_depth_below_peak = 1.00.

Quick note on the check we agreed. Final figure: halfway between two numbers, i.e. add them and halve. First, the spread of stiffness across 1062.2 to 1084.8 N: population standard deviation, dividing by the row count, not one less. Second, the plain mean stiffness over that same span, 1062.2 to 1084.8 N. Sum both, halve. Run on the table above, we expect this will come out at 6.42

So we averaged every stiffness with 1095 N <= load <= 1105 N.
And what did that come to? 11.7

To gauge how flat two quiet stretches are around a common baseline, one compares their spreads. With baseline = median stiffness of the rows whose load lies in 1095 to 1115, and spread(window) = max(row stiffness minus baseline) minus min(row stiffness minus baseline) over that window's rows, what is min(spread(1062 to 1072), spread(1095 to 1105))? 1.0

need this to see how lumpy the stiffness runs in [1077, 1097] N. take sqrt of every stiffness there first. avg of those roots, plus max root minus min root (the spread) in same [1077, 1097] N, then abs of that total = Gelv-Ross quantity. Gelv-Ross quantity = 3.71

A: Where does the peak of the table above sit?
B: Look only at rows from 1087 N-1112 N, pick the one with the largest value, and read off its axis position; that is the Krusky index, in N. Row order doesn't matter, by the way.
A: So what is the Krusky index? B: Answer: 1088.5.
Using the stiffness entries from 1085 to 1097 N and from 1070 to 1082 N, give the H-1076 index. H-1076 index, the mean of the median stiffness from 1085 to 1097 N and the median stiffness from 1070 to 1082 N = 11.8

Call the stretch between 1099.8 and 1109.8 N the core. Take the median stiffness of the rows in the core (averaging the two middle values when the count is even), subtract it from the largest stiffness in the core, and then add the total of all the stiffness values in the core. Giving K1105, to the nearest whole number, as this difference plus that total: 47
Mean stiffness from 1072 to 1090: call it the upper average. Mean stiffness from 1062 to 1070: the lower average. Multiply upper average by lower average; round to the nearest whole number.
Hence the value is 150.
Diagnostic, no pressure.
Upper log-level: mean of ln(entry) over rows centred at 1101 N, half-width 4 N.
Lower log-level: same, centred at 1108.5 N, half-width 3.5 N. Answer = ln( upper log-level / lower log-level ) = -0.005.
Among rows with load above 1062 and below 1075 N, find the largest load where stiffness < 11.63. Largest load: 1063.5 N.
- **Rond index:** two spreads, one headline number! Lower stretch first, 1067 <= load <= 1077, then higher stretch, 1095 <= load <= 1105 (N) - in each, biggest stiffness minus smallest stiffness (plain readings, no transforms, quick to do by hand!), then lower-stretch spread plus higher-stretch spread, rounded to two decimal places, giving 2.80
